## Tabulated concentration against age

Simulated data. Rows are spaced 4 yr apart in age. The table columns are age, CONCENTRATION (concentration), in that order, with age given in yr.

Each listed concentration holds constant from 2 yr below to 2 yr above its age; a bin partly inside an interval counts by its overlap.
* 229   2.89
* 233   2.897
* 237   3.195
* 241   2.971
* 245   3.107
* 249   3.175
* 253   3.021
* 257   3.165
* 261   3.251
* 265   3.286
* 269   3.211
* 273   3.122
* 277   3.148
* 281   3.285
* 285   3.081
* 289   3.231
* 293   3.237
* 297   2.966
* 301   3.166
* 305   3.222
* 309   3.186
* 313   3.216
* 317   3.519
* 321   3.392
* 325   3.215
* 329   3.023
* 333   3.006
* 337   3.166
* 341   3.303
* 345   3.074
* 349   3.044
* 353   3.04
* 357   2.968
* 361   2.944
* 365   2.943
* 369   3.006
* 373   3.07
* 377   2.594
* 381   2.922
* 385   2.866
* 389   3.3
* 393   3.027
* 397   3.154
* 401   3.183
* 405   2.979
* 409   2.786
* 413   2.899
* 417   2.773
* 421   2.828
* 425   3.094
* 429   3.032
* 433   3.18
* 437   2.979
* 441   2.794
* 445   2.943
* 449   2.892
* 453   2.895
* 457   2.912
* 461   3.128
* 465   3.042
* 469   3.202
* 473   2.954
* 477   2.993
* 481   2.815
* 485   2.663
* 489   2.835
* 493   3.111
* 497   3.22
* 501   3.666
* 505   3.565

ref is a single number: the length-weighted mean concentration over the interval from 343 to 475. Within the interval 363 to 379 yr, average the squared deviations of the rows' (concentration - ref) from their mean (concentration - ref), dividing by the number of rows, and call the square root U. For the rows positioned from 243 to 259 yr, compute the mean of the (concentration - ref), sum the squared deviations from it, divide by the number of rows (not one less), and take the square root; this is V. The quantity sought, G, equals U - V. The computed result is 0.123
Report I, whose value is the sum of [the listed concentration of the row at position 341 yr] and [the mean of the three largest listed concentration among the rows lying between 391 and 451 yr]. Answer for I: 6.48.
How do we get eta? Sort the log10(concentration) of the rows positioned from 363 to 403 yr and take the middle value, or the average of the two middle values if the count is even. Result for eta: 0.480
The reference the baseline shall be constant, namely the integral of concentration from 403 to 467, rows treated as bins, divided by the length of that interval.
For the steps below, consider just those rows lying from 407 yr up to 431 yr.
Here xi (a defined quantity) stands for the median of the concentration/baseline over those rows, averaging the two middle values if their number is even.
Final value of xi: 0.97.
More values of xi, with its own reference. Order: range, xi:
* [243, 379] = 1.07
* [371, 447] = 1.01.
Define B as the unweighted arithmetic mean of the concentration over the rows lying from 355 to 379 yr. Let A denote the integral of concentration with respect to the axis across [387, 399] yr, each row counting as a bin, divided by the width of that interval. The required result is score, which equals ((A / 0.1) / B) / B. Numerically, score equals 3.70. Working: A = 3.16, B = 2.92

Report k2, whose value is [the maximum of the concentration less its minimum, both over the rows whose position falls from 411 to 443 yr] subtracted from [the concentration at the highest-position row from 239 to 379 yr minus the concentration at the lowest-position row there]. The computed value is -0.8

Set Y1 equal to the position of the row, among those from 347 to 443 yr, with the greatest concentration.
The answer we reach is 389 yr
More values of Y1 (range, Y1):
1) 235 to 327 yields 317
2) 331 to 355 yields 341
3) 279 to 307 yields 281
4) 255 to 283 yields 265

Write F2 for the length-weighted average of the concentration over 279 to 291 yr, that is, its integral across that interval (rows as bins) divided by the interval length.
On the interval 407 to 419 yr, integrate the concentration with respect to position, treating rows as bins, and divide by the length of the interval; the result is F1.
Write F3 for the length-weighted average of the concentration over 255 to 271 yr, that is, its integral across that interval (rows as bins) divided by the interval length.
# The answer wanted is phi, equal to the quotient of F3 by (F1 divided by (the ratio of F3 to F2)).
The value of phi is 1.16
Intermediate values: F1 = 2.82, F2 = 3.20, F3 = 3.23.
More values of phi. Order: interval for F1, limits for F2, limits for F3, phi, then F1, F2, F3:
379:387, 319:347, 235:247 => 1.04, 2.89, 3.17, 3.09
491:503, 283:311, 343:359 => 0.87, 3.33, 3.16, 3.03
